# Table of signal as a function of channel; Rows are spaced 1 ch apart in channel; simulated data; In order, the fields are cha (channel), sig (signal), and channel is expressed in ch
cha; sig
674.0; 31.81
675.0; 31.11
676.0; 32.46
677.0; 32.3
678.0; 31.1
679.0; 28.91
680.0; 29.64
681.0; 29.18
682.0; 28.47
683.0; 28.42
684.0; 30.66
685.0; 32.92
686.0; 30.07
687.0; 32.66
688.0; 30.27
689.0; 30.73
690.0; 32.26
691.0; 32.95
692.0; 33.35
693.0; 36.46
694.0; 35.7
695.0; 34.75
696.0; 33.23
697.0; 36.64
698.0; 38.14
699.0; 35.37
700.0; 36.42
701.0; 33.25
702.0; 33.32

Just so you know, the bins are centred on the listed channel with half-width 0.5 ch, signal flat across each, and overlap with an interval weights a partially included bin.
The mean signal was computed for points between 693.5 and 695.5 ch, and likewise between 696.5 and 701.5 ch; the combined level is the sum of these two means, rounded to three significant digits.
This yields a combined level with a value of 71.2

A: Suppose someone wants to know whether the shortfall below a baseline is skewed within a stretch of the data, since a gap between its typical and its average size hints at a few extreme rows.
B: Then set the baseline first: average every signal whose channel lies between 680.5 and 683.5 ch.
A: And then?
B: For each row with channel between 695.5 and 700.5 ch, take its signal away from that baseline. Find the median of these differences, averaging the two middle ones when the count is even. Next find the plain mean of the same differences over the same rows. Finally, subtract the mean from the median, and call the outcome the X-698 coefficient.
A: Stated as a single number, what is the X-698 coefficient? -0.46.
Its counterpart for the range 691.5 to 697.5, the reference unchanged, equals -0.20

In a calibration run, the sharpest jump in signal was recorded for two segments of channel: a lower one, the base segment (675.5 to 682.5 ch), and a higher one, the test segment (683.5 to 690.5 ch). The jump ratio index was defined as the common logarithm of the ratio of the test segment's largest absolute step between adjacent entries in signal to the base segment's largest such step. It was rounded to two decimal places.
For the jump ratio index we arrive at 0.11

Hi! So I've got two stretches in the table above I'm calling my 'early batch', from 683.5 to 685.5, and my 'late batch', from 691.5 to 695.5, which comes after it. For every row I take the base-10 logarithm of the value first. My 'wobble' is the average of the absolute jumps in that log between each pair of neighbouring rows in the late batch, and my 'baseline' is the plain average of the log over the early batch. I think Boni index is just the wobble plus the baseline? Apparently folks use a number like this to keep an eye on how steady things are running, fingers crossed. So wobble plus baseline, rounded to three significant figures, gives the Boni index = 1.52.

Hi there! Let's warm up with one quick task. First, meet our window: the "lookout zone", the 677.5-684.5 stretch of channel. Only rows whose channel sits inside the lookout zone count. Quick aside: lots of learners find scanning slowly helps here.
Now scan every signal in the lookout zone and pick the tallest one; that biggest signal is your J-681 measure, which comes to 31.1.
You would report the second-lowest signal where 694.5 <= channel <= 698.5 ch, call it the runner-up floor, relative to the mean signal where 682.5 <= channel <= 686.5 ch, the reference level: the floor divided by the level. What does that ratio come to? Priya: 1.14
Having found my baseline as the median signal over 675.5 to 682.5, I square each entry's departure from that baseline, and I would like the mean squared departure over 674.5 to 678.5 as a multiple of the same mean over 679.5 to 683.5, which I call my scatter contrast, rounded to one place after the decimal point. 6.3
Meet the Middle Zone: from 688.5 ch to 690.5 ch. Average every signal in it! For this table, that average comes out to 31.5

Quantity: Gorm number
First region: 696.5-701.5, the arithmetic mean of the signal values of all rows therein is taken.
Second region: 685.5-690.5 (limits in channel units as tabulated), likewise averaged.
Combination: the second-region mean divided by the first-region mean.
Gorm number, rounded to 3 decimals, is 0.867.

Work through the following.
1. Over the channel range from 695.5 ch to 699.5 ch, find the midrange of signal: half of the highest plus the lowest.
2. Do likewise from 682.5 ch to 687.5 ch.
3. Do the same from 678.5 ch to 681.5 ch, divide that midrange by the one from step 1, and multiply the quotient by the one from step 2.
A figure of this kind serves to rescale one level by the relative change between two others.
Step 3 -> 25.2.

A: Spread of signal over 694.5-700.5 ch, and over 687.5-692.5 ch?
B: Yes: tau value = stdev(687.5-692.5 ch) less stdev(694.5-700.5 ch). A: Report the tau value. -0.34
